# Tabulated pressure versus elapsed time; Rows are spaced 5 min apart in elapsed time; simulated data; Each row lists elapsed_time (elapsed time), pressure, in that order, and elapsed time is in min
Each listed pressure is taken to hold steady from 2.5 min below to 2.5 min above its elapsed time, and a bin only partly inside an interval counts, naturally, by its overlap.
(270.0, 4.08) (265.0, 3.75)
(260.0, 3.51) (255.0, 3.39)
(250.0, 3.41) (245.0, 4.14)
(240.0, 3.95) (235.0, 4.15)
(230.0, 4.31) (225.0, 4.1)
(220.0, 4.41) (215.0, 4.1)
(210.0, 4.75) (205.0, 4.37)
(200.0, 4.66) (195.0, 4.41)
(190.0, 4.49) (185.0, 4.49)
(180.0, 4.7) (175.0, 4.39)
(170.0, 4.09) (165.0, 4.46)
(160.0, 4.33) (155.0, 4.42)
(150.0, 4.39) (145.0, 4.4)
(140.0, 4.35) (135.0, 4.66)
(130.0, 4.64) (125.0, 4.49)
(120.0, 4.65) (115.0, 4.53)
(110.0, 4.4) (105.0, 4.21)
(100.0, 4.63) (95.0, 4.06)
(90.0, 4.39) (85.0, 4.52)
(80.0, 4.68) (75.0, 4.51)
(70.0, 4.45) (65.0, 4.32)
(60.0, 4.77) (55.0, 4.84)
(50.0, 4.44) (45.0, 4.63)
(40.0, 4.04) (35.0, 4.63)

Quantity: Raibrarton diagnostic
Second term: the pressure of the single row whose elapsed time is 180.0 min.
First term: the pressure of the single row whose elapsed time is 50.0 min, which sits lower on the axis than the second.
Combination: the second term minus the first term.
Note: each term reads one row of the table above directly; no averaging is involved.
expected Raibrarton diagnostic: 0.3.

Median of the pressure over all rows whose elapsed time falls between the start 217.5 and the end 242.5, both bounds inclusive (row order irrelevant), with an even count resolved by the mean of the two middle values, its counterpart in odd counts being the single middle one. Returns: 4.15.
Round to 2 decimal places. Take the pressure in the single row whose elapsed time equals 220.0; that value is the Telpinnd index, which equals 4.41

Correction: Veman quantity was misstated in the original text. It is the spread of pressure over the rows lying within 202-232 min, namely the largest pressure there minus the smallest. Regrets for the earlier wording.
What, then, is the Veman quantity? 0.650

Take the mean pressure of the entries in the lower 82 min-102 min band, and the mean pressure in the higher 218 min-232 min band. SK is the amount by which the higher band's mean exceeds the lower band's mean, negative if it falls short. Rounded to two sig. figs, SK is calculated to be -0.13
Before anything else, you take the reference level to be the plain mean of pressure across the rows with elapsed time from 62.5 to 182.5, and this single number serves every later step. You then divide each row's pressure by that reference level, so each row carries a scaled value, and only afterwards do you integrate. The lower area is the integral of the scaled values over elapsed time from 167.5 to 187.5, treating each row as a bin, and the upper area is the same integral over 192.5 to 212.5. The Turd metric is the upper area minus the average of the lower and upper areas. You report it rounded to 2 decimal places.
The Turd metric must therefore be 0.29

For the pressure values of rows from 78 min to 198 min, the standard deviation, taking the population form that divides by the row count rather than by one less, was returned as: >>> 0.17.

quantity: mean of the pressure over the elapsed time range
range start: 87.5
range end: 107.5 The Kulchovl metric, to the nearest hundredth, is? 4.32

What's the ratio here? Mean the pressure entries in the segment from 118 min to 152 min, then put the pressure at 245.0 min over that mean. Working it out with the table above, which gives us 0.918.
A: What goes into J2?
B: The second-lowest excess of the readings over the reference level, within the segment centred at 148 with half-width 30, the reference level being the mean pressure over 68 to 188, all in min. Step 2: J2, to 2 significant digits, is -0.12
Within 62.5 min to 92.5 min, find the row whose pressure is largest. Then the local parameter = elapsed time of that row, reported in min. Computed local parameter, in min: 80.0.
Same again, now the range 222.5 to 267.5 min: 230.0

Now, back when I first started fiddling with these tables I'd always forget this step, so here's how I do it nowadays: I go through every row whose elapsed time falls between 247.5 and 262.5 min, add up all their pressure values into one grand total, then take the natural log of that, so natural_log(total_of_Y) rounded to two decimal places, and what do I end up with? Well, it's 2.33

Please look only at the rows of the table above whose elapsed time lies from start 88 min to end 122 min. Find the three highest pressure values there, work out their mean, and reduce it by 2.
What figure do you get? 2.60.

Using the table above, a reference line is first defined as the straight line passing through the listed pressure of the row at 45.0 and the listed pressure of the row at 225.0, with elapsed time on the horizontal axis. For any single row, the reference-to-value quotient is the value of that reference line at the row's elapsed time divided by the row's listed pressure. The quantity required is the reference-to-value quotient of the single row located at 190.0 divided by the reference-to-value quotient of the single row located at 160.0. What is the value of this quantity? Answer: 0.945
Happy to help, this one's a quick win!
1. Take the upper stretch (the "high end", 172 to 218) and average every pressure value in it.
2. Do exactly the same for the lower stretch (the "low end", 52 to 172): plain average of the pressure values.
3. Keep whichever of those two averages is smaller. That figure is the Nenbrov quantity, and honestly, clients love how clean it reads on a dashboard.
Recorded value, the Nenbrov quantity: 4.47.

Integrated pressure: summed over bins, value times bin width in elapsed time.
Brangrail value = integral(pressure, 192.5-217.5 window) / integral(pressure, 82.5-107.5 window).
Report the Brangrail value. 1.02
